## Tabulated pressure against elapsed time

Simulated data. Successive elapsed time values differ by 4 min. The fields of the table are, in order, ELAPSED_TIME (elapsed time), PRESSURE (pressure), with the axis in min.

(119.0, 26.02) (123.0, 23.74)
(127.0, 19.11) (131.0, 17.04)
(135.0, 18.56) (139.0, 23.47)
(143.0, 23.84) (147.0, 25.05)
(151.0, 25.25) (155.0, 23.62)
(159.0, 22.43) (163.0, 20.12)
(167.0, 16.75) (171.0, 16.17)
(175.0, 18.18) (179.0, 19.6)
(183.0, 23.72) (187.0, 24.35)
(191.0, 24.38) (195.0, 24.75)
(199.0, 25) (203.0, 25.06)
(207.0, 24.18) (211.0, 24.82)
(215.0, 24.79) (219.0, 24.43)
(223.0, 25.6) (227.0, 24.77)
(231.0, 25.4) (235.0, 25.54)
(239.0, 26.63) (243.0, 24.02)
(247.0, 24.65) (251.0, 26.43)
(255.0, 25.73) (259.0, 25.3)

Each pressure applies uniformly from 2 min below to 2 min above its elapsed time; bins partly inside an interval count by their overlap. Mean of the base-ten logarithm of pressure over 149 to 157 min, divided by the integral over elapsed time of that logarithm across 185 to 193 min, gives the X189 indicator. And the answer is 0.13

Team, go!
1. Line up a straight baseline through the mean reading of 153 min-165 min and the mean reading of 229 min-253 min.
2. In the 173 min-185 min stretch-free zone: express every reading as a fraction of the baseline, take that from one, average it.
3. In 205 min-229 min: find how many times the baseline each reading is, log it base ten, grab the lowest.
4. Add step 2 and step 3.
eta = 0.10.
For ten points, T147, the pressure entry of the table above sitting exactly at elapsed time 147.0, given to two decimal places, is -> 25.05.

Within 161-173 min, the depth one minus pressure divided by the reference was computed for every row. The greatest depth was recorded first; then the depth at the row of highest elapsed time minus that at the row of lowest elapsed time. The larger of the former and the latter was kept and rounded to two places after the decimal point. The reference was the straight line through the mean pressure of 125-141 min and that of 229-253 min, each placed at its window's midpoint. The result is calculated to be 0.25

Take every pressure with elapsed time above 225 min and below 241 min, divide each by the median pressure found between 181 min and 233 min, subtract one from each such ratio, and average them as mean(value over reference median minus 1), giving 0.03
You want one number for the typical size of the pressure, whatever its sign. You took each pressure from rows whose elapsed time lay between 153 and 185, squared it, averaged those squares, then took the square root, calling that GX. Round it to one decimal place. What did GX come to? 20.3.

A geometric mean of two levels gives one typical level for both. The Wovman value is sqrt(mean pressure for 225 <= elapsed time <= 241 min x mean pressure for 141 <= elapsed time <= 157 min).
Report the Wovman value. 25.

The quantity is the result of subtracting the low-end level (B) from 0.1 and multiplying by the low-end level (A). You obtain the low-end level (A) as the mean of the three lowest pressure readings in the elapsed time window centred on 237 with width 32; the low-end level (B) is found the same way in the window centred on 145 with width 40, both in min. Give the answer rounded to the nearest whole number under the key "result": -444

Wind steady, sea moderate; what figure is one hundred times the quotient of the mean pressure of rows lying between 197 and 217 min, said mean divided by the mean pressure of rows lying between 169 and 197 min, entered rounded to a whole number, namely 115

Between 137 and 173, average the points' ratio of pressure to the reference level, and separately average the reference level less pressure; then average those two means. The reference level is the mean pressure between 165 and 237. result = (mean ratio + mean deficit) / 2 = 1.14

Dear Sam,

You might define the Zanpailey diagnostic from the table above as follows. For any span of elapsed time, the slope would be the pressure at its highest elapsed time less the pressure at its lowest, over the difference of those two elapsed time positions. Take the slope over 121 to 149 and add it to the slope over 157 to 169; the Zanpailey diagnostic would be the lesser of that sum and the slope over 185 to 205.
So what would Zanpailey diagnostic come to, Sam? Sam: -0.66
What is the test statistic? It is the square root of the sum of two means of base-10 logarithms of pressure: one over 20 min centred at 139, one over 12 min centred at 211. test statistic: 1.65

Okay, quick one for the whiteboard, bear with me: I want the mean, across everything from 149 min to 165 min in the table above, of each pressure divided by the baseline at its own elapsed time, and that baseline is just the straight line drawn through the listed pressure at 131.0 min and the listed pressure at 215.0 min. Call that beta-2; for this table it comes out 1.2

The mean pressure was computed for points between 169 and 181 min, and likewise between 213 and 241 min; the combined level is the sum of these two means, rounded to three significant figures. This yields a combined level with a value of 43.3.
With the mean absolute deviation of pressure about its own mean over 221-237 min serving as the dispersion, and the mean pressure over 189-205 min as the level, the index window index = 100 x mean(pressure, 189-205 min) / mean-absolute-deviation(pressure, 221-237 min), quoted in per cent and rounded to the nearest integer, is 8896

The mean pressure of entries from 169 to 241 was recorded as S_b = 23.7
